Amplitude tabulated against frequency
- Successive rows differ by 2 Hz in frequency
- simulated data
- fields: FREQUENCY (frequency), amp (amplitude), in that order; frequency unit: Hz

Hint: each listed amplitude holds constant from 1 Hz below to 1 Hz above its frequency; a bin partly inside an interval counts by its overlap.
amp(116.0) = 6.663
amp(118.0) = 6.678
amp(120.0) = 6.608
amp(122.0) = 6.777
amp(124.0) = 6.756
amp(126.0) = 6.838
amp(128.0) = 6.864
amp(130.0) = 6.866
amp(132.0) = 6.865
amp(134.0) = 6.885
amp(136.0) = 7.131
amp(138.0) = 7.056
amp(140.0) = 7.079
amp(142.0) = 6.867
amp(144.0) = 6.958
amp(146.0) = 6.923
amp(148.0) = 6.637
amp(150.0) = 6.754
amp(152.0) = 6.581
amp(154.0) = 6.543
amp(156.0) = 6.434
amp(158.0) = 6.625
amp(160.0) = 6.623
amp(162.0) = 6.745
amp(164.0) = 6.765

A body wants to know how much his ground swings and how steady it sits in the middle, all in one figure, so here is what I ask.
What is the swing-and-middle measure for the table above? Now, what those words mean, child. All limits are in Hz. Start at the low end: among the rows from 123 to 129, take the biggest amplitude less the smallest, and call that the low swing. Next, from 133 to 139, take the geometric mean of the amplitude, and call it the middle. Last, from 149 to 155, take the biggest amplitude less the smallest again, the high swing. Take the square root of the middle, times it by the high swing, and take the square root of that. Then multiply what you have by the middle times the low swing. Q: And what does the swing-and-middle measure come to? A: 0.6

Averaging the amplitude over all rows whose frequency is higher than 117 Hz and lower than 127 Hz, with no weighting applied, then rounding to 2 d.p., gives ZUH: 6.73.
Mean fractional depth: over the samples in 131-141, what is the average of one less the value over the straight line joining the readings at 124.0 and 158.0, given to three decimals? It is -0.044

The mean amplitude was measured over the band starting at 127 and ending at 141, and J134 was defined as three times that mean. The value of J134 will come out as 20.9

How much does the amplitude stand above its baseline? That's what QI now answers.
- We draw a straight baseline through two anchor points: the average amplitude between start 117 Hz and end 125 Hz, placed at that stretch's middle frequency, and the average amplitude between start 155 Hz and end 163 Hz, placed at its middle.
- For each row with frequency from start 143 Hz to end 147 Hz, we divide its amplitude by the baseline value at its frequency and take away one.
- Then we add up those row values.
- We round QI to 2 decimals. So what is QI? 0.09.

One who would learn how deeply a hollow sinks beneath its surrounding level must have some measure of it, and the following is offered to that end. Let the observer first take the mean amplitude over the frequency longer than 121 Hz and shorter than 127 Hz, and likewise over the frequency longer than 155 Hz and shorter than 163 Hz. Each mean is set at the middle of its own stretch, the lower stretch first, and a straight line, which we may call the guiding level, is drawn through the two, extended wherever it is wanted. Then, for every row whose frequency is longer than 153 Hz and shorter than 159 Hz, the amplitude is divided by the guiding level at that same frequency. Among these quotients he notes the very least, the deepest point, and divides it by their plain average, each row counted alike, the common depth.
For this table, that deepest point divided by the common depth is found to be 0.985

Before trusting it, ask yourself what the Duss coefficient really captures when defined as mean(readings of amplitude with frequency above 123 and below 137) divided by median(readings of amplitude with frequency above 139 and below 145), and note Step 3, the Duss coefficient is 0.99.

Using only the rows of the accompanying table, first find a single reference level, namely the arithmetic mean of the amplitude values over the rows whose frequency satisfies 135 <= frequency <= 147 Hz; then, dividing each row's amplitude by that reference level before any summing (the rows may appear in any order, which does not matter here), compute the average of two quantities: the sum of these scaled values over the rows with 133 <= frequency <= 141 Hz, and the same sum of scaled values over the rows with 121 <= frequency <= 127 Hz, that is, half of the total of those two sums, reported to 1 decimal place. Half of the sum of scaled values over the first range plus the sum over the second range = 3.5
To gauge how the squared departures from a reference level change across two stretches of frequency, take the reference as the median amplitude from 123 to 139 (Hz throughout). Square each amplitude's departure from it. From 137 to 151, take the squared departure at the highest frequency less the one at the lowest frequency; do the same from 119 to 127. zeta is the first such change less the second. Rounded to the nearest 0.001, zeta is 0.042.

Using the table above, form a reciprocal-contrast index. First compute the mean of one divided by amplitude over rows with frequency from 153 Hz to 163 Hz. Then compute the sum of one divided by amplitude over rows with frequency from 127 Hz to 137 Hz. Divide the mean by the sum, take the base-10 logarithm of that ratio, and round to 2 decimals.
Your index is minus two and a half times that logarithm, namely 1.69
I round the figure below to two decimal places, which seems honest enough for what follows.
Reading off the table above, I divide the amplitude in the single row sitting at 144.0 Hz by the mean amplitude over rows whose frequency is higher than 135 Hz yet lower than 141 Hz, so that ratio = 0.98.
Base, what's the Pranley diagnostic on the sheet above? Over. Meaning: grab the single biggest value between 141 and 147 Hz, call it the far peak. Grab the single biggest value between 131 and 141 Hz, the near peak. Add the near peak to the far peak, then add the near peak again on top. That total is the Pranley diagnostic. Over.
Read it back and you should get 21.22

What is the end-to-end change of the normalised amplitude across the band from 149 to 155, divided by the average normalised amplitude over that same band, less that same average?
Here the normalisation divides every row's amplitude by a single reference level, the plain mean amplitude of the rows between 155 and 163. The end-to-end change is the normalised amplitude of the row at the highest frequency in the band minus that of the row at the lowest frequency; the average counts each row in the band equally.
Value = -1.03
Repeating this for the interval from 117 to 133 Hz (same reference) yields -1.00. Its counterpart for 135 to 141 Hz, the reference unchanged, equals -1.08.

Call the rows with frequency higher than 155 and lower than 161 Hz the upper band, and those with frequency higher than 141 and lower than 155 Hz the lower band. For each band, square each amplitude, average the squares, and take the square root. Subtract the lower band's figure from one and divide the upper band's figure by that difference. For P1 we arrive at -1.14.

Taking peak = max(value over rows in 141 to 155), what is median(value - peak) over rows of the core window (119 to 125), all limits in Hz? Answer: -0.20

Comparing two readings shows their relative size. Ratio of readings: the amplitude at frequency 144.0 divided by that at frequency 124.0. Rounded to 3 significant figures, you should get 1.03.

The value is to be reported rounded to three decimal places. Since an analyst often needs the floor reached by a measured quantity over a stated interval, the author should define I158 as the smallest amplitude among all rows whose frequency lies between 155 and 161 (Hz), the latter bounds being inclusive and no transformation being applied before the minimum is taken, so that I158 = 6.434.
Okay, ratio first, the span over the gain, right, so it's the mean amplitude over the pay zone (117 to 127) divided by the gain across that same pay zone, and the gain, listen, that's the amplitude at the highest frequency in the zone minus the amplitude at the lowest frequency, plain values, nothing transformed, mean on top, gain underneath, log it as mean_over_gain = 42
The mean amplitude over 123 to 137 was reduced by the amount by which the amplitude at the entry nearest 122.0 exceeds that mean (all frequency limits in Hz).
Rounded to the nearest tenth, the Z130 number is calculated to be 7.0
